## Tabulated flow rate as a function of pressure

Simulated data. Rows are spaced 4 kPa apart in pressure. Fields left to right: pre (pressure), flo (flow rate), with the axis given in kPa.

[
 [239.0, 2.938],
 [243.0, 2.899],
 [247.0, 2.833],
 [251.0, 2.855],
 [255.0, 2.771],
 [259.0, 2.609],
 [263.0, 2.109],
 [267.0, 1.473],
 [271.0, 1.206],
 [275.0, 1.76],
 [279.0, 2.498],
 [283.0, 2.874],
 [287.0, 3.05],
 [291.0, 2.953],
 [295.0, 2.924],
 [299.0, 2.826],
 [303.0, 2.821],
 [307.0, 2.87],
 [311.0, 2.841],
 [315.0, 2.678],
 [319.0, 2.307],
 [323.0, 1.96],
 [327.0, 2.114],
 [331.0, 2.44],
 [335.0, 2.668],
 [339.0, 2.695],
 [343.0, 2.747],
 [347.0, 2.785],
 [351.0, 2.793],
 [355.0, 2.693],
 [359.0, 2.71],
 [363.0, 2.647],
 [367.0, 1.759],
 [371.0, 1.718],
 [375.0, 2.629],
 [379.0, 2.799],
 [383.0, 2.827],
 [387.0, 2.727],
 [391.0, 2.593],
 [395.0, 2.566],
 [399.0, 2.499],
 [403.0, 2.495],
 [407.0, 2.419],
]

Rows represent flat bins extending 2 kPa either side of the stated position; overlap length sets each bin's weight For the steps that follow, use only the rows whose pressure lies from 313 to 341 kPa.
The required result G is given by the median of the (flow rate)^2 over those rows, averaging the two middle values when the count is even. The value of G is 6.0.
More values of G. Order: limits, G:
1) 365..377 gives 3.1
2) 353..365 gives 7.3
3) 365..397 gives 6.8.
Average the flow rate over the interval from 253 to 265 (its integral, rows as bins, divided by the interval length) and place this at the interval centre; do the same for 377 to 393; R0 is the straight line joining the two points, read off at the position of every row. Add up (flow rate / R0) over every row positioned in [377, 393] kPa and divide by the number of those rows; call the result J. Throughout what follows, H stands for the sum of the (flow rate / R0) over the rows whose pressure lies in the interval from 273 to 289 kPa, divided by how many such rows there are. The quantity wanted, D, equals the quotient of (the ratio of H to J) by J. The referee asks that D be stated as 1.0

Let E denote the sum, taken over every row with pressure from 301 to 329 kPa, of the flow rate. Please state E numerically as 18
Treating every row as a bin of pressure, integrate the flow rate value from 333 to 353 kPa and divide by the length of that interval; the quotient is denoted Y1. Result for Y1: 2.74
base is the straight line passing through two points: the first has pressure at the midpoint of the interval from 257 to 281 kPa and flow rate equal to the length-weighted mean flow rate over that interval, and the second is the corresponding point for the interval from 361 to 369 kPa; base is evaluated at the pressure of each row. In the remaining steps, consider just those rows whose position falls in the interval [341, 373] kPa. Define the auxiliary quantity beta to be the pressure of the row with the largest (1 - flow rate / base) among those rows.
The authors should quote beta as 371.0 kPa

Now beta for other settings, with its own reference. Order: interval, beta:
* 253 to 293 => 271.0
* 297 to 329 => 323.0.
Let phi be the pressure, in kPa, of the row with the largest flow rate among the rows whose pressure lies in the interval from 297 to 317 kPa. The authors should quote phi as 307.0 kPa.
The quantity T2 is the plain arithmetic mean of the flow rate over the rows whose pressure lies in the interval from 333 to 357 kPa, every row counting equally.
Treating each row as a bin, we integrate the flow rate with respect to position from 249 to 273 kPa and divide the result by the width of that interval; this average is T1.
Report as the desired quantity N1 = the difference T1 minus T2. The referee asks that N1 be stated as -0.6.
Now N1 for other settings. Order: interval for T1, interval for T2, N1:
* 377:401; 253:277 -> 0.7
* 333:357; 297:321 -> 0.0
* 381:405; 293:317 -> -0.2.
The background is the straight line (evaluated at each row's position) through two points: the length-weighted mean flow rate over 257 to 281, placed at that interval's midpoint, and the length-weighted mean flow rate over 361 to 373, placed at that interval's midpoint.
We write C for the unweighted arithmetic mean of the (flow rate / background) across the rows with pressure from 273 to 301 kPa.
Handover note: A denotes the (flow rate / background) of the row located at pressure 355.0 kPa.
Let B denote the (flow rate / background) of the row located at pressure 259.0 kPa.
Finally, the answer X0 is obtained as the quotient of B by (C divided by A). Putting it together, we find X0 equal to 1.30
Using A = 1.33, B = 1.35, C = 1.38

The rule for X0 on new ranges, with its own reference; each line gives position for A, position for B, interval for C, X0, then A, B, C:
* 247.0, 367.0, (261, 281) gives 1.37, 1.48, 0.86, 0.93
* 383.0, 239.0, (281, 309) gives 1.43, 1.37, 1.54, 1.47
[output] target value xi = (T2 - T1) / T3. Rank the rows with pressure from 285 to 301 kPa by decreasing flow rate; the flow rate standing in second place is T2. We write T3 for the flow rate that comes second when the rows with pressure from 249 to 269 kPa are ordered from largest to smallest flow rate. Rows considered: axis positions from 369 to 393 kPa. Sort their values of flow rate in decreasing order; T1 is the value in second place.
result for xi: 0.06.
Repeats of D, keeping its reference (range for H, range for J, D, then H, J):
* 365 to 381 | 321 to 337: 1.1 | 0.82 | 0.87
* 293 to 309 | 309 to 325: 1.3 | 1.11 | 0.94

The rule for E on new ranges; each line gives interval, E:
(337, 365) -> 19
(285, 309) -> 17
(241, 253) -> 9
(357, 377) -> 11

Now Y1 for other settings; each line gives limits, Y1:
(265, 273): 1.34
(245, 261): 2.77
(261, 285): 1.99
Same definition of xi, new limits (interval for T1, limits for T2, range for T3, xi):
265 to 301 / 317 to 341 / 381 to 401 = -0.10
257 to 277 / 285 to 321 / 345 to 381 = 0.30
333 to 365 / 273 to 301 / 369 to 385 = 0.06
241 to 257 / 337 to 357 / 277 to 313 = -0.02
